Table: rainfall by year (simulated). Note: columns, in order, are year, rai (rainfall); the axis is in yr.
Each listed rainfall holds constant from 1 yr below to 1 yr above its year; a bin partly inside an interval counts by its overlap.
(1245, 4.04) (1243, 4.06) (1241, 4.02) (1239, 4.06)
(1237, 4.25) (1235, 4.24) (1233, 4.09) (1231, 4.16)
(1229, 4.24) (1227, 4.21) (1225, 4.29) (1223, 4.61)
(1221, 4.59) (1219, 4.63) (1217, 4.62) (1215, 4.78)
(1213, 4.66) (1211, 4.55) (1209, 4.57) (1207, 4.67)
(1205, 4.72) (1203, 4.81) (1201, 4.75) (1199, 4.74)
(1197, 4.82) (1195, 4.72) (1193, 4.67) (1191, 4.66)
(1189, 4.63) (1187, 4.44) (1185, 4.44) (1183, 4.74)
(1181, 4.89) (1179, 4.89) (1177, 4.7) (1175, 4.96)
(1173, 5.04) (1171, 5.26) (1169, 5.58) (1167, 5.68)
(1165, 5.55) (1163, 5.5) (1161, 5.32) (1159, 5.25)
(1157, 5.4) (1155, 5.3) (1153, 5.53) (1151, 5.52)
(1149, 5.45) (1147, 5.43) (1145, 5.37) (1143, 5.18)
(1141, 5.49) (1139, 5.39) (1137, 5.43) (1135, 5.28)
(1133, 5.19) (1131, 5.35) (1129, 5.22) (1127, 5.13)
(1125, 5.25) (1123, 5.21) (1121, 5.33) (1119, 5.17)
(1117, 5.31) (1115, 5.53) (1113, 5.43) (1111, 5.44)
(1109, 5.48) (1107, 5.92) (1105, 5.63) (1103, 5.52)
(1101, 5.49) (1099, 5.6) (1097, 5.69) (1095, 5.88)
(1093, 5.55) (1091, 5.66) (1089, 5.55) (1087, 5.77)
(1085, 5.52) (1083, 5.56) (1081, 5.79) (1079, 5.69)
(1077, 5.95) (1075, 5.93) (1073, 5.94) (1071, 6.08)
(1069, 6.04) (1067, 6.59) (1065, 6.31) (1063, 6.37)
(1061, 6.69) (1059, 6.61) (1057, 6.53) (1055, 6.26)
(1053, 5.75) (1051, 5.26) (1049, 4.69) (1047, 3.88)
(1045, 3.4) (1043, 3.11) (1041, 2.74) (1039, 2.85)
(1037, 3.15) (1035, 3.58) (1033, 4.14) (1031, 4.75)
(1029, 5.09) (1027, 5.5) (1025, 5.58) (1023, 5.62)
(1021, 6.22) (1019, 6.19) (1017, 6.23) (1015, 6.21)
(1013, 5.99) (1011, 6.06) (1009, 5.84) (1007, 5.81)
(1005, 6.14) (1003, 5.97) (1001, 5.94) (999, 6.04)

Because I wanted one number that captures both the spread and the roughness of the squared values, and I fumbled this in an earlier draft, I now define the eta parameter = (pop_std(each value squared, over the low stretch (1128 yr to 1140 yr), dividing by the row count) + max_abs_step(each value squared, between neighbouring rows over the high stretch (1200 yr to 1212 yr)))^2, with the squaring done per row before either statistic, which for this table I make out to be 3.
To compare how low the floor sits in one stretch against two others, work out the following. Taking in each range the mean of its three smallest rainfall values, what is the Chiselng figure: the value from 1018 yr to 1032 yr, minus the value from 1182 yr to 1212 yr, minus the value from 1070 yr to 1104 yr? -4.9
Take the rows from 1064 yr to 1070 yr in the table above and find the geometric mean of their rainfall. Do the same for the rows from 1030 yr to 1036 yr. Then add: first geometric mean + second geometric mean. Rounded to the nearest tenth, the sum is 10.4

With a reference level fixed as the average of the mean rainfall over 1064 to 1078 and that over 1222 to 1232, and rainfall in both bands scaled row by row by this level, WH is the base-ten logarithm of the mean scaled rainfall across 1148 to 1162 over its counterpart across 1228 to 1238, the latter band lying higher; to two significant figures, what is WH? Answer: 0.11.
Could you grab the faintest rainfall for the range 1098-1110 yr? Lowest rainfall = 5.48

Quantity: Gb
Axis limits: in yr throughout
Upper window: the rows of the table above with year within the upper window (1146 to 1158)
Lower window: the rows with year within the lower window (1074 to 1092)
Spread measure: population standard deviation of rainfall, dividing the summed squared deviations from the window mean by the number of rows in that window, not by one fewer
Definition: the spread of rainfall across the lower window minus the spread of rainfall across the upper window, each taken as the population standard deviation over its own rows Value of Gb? 0.07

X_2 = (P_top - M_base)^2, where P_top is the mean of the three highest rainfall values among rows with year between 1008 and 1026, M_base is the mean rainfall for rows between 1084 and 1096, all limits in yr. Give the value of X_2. 0.32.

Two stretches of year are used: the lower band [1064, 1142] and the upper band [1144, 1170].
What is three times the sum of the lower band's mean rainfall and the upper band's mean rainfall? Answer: 33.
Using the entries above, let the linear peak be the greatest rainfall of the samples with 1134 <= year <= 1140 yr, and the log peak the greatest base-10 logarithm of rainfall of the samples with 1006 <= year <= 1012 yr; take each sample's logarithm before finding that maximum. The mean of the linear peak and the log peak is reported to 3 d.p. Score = 3.106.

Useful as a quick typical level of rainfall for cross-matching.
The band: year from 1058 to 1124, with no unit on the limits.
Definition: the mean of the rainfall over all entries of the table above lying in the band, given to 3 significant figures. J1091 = 5.76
